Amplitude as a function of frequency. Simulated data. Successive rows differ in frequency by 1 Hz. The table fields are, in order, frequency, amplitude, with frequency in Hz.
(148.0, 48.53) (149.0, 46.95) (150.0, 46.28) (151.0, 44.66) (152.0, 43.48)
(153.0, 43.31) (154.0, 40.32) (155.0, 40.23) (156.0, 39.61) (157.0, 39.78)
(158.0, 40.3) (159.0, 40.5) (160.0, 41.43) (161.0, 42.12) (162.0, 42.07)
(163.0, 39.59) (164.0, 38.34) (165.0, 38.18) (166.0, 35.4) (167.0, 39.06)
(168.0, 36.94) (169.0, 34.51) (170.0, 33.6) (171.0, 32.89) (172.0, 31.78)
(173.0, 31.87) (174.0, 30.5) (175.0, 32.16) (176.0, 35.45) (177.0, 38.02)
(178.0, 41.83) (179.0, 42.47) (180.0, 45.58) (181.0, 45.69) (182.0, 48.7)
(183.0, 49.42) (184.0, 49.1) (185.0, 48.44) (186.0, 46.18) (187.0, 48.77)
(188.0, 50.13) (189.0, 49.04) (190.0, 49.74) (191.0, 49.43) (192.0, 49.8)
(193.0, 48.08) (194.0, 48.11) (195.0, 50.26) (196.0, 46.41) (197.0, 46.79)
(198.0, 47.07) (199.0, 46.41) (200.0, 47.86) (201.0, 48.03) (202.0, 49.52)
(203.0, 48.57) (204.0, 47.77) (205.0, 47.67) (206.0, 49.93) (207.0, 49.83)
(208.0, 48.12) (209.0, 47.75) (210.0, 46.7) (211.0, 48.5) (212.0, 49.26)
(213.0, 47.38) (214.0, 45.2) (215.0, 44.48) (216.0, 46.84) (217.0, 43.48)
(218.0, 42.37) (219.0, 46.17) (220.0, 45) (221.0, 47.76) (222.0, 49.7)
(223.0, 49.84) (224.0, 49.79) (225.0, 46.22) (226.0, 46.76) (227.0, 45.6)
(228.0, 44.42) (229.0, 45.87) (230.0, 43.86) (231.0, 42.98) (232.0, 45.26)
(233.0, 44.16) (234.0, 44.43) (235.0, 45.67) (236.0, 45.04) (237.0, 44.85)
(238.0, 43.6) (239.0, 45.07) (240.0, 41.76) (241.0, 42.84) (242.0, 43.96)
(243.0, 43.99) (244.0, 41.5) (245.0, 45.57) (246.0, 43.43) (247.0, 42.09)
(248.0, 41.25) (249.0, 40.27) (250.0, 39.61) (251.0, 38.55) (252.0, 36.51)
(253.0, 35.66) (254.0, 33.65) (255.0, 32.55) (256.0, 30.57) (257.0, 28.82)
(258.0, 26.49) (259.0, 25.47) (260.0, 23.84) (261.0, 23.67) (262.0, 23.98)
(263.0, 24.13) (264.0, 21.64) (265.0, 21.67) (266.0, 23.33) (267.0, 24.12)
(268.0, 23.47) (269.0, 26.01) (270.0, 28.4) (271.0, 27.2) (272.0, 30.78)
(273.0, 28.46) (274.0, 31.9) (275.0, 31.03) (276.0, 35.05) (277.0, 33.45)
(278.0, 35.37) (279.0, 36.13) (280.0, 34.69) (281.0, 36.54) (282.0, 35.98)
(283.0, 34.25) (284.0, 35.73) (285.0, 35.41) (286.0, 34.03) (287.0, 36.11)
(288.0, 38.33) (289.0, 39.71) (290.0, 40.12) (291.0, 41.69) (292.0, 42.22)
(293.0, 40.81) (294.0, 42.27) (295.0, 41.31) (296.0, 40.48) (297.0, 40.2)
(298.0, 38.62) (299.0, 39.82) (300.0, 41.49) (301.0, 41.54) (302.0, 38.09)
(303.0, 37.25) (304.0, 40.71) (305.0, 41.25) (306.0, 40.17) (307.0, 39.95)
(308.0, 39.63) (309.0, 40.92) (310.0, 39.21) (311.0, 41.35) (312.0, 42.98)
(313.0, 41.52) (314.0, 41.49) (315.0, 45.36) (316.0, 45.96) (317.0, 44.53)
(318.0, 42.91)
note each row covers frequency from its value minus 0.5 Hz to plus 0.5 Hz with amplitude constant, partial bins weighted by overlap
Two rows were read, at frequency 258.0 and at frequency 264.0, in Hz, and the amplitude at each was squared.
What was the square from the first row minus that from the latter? 233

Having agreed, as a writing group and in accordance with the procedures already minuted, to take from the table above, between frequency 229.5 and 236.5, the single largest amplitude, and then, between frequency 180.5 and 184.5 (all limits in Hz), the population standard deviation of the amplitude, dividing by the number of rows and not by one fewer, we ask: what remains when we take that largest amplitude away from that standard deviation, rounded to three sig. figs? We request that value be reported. -44.2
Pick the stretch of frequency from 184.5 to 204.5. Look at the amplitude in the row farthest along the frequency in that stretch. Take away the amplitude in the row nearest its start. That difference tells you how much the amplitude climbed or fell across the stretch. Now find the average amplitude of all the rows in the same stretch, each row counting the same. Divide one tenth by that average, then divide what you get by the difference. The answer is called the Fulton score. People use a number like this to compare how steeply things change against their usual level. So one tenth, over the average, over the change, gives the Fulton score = -0.0031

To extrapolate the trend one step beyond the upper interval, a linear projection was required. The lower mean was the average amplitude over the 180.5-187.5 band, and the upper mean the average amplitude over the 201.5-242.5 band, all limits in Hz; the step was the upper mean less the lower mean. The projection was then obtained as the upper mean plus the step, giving 44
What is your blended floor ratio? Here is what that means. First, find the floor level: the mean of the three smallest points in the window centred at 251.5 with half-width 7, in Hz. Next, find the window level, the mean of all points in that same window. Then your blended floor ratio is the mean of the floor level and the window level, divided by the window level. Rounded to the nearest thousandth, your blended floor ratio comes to 0.889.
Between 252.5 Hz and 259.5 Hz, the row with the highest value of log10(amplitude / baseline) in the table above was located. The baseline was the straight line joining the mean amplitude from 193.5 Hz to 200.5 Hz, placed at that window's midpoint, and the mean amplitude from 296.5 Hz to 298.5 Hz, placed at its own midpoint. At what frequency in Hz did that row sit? 253.0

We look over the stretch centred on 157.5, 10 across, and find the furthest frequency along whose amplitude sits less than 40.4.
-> 158.0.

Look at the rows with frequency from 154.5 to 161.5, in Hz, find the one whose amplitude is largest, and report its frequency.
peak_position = 161.0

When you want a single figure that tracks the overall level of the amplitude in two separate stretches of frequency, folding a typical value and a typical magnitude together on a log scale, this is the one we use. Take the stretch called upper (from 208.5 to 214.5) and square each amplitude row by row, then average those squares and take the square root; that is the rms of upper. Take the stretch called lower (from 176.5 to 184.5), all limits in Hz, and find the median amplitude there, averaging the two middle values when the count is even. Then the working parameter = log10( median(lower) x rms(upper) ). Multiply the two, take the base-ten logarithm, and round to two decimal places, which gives 3.34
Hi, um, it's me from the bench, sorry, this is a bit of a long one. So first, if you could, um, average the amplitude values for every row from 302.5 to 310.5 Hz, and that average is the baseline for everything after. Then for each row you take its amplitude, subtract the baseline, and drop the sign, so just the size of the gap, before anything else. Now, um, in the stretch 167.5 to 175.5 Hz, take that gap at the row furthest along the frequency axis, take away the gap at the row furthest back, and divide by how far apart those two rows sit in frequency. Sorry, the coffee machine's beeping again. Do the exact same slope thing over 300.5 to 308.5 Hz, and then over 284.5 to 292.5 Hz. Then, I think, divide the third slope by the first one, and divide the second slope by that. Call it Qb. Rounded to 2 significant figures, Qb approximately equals 0.45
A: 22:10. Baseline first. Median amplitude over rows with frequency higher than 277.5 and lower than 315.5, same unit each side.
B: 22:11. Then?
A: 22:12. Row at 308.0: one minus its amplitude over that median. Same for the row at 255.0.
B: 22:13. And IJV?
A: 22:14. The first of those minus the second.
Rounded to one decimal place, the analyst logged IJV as -0.2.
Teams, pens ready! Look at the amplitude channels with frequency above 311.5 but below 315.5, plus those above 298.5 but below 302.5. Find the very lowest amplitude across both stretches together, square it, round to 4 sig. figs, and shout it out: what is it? 1451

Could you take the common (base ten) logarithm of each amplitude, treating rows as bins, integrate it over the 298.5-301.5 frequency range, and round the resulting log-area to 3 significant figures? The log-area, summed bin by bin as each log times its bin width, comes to 4.84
